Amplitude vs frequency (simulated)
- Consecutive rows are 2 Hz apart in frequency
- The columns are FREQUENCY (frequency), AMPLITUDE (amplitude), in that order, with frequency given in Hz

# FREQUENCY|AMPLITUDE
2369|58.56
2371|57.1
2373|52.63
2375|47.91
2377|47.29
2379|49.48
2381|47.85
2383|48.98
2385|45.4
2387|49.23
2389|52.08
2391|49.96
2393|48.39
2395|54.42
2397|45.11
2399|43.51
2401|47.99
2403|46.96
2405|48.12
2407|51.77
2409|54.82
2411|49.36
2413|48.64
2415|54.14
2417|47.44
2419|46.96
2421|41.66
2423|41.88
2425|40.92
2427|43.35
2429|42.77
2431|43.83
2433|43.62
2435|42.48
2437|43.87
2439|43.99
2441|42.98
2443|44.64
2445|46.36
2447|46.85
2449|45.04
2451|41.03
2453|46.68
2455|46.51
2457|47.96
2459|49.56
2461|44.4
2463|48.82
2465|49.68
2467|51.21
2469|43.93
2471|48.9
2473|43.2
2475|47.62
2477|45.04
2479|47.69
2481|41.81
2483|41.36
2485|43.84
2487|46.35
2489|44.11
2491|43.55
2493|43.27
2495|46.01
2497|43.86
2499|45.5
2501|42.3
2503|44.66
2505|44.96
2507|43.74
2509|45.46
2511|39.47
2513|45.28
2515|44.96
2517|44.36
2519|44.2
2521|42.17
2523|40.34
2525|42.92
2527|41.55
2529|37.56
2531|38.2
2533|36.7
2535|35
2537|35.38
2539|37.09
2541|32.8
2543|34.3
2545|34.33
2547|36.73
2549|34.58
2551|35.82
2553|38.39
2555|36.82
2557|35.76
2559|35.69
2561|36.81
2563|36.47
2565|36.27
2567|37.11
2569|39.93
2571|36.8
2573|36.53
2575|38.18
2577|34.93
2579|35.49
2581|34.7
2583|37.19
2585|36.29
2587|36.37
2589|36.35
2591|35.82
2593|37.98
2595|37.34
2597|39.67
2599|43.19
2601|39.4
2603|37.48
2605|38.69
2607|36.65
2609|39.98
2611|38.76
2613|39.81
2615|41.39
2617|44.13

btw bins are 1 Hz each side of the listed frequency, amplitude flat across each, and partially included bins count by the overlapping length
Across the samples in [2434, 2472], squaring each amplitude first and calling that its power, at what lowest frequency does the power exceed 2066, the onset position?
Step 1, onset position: 2445 Hz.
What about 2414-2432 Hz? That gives 2415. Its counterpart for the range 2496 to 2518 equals 2499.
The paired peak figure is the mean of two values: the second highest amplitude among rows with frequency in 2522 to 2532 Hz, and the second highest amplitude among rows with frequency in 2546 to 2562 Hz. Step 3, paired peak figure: 39.2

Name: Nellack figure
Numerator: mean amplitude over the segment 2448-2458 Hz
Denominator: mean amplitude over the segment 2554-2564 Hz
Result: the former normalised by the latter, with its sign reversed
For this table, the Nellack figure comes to -1.25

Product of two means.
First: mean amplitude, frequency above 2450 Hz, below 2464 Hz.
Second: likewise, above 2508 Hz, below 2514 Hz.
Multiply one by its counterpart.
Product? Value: 2015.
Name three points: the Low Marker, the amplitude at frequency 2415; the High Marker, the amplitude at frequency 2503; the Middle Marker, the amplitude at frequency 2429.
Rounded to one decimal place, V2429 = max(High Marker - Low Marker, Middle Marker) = 42.8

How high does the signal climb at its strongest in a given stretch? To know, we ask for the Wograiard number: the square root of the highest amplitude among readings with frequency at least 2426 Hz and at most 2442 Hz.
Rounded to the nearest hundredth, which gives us 6.63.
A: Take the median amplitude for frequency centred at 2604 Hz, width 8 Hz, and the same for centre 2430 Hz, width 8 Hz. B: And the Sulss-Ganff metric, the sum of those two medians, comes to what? 82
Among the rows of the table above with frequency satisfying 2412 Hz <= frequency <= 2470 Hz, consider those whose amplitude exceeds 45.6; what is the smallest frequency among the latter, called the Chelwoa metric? 2413 Hz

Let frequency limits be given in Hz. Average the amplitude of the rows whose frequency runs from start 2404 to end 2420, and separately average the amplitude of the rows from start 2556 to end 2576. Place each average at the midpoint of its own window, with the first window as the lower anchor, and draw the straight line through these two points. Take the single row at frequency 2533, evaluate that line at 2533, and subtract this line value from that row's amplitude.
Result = -3.1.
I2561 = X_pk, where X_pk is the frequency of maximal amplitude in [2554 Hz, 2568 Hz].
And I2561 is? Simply 2567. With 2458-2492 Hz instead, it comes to 2467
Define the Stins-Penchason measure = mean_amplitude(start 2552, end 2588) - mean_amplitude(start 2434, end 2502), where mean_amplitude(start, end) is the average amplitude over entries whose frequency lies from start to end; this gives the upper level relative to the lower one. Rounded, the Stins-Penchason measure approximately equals -8.7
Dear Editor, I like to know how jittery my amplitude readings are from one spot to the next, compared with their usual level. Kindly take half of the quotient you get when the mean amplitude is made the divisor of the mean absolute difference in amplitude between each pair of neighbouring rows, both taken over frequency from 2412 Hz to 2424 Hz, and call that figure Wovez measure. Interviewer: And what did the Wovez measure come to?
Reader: 0.039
